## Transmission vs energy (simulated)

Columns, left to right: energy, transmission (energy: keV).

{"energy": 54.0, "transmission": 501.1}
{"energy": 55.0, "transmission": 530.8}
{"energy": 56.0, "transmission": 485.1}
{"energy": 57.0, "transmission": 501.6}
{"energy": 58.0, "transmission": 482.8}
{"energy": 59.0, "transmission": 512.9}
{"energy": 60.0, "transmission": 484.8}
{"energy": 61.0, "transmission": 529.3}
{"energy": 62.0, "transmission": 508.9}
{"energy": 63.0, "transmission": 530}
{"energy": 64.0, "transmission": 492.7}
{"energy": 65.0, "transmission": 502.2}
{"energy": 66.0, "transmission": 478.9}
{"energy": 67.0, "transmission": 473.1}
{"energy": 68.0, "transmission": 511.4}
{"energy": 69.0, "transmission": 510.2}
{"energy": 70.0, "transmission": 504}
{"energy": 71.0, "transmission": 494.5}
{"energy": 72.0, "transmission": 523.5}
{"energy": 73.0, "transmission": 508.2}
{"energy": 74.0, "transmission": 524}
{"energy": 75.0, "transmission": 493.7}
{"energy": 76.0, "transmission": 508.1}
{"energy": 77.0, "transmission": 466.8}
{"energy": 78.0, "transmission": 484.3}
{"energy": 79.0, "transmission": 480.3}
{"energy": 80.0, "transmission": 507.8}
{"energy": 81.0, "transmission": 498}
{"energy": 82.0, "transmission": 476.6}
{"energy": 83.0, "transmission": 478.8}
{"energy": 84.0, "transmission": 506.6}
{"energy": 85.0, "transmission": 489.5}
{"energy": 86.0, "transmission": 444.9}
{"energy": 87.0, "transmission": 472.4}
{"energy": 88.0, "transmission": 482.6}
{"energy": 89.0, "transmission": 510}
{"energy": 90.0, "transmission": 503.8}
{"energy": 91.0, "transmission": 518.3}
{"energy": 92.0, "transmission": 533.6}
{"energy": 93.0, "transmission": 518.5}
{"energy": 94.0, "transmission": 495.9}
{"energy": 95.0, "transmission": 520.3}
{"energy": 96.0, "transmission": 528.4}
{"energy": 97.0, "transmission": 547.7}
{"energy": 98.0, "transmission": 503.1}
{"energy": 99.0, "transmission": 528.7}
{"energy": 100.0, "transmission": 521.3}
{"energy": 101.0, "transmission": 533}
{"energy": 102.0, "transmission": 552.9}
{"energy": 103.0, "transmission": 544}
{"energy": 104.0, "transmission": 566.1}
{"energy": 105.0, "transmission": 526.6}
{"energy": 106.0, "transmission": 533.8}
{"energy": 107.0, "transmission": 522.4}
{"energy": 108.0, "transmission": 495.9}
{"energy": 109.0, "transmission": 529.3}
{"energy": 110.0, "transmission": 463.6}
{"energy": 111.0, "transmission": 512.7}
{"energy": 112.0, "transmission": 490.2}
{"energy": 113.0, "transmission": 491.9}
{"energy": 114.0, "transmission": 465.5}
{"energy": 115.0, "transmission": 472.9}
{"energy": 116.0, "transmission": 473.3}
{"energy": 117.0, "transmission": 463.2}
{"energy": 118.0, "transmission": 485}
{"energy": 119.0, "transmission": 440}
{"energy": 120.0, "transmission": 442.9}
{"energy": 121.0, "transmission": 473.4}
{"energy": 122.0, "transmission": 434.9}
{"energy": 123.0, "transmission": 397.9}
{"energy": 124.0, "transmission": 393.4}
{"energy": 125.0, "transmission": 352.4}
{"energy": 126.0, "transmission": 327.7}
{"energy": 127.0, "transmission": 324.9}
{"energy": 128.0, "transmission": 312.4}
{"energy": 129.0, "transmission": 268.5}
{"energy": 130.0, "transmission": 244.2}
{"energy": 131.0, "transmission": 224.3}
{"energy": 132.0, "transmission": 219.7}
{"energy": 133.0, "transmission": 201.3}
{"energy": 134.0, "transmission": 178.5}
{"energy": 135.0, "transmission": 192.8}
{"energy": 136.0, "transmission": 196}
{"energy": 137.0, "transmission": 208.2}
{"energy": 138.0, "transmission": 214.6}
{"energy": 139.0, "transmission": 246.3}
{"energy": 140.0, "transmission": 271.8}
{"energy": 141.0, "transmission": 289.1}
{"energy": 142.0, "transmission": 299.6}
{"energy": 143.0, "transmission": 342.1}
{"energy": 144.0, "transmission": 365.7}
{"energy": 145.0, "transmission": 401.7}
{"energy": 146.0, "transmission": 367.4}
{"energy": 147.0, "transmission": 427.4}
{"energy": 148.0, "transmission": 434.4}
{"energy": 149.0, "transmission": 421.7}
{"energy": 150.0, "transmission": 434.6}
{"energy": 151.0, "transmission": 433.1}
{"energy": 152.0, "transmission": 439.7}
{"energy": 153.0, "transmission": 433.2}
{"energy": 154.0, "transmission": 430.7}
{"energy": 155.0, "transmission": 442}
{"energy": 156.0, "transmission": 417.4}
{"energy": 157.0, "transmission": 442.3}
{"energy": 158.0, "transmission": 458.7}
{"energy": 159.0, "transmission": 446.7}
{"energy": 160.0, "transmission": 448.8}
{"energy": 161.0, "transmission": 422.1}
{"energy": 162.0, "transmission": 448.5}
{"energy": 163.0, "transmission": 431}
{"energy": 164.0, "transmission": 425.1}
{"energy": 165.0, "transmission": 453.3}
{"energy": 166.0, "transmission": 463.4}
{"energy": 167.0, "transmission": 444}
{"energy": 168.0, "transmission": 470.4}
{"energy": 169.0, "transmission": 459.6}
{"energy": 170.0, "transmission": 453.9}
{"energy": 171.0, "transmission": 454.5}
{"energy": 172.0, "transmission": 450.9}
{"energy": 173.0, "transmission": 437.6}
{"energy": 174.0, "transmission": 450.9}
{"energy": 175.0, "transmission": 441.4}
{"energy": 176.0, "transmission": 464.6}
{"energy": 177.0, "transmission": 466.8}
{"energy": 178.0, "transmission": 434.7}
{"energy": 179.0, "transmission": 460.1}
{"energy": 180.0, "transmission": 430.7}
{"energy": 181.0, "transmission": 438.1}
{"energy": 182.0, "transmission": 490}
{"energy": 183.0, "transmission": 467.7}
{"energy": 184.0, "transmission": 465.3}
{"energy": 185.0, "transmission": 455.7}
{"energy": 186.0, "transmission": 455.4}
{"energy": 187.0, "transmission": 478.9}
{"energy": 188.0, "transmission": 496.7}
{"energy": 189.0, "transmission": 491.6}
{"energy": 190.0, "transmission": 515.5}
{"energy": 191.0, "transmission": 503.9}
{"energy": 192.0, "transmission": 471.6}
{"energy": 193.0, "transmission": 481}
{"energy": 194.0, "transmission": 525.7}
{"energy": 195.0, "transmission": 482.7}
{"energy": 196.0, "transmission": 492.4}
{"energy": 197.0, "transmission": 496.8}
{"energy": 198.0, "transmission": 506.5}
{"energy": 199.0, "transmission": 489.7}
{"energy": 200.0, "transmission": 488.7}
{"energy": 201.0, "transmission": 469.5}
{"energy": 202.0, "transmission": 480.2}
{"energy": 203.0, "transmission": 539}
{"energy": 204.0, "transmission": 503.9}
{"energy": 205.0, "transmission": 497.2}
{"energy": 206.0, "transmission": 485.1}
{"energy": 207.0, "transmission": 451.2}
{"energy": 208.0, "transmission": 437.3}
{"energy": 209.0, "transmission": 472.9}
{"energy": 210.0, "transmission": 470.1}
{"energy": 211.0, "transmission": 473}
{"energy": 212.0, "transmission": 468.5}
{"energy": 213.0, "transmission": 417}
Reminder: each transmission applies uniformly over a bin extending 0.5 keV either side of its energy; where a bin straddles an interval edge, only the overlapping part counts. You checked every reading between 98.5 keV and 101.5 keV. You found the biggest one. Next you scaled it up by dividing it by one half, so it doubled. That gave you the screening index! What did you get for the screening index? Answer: 1066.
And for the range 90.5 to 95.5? 1067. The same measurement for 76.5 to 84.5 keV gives 1016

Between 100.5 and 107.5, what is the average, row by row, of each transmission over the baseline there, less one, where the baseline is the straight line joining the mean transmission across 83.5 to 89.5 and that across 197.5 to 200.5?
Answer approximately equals 0.11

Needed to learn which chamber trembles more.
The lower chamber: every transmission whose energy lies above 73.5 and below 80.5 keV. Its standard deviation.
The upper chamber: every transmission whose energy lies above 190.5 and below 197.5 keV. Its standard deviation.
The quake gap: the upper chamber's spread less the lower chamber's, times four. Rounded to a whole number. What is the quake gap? -7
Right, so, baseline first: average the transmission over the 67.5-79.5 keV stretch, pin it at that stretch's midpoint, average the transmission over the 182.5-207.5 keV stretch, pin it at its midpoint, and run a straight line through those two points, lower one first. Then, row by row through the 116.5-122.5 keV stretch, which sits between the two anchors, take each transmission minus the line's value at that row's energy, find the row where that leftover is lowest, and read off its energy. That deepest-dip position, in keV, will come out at 122.0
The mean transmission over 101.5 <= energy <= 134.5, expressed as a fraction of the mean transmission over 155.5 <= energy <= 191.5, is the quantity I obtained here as 0.92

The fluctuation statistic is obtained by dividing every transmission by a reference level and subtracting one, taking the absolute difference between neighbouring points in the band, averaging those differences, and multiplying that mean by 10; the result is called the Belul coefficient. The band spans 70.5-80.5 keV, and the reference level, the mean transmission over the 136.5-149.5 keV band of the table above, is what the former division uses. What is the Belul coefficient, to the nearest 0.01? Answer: 0.66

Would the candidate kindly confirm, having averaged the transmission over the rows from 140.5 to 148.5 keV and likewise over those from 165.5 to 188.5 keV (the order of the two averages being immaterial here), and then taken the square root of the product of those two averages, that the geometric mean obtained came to 409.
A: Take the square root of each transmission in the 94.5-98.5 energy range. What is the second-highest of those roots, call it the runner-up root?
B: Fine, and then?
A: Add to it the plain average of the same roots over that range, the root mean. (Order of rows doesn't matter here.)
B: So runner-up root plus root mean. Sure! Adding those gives 45.9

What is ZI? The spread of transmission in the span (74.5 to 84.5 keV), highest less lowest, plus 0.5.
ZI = 42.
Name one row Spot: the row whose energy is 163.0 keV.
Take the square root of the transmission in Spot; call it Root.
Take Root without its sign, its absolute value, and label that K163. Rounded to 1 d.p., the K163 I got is 20.8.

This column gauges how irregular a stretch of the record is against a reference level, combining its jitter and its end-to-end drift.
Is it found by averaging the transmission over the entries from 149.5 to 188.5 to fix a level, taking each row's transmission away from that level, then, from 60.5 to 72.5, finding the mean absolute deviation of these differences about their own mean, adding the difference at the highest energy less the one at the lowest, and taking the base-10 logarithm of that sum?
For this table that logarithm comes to 1.3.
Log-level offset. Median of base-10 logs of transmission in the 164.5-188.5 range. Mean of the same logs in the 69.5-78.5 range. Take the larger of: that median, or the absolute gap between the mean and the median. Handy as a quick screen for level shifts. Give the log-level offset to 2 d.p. 2.66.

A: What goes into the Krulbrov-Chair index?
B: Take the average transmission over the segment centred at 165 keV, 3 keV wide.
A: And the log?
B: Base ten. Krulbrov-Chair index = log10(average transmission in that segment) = 2.65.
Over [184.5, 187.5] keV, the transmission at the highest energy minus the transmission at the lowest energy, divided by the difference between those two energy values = 12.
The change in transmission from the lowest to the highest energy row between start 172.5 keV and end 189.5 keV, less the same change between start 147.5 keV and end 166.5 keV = 25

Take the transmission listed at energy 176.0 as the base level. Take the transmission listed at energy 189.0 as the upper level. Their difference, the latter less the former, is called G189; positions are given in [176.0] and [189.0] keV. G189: 27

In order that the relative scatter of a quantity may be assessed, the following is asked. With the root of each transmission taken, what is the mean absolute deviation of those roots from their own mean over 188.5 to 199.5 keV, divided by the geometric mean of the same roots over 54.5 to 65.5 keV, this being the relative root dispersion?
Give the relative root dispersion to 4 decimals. 0.0123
